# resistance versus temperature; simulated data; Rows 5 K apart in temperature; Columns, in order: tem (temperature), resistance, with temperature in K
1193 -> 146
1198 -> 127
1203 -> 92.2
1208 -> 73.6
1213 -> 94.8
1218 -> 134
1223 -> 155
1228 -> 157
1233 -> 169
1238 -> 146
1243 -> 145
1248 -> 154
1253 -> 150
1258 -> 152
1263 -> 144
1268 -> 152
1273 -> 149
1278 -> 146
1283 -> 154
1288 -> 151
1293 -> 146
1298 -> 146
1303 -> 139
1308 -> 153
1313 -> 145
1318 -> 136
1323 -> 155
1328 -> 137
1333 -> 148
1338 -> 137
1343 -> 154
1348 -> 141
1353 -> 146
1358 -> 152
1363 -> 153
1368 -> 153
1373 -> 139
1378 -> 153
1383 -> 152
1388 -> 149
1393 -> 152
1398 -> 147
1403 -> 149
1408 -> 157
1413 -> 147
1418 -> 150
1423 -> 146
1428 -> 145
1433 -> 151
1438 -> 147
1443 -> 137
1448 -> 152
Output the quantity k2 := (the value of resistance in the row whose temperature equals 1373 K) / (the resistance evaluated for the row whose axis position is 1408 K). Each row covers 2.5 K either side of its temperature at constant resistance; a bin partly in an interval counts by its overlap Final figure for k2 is 0.89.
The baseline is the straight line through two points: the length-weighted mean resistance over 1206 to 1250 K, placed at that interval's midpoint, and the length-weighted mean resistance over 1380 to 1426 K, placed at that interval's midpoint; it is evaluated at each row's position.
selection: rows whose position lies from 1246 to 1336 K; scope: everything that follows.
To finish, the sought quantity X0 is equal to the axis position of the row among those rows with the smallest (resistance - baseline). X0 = 1318 K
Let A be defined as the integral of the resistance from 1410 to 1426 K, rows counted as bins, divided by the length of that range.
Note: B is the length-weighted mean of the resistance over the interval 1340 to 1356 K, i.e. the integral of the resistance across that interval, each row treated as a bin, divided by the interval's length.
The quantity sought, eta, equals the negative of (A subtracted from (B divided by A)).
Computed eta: 147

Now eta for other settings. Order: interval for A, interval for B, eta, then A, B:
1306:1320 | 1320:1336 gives 144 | 145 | 146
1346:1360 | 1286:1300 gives 145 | 146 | 148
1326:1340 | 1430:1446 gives 140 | 141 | 145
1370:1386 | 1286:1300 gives 147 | 148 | 148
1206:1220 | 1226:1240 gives 99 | 101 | 158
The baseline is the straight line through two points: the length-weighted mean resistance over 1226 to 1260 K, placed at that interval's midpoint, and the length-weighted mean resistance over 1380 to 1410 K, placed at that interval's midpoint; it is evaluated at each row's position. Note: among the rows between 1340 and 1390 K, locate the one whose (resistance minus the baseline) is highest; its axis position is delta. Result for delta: 1343 K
